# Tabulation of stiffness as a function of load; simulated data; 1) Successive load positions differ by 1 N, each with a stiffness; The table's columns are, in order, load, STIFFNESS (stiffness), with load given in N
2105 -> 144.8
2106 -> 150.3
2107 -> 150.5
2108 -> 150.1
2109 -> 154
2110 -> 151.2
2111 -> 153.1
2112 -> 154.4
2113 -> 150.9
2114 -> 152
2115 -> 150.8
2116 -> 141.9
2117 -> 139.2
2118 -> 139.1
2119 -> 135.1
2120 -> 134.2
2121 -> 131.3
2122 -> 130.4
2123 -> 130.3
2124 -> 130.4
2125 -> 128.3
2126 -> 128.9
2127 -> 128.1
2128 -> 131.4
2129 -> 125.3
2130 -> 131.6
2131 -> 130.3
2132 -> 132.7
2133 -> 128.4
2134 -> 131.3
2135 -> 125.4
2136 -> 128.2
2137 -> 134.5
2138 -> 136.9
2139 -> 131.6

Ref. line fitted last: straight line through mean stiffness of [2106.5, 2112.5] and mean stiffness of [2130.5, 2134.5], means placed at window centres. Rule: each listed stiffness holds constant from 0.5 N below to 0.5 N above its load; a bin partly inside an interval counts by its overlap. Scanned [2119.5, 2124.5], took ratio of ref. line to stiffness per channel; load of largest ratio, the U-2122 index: 2122 N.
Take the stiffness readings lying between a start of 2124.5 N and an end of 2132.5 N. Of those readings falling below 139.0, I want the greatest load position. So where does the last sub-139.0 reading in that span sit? 2132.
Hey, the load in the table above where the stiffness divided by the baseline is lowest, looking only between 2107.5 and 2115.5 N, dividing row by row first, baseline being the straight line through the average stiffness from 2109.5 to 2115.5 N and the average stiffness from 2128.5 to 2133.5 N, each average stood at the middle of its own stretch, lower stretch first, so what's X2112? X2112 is 2108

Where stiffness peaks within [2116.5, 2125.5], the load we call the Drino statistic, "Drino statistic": 2117 N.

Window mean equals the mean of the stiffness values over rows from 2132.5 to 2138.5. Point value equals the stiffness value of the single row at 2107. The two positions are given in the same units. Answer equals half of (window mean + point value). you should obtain 140.6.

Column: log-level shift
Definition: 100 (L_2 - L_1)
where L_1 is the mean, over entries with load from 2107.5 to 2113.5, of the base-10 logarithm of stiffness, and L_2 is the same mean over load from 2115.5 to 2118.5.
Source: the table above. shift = -3.6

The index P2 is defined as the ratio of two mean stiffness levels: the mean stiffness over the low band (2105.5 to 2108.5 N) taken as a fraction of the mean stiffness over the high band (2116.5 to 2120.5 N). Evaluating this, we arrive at 1.10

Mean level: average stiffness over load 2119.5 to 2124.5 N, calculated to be 131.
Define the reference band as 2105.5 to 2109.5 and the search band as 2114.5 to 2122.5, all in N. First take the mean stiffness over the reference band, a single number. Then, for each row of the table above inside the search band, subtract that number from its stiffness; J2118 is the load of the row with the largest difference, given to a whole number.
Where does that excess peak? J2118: 2115 N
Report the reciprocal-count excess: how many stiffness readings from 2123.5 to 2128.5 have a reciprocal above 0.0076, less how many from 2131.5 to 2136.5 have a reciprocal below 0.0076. 4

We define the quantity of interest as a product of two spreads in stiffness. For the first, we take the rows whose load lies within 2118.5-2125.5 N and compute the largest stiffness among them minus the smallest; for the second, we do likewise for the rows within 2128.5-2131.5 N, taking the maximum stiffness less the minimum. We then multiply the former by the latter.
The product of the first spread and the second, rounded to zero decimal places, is 43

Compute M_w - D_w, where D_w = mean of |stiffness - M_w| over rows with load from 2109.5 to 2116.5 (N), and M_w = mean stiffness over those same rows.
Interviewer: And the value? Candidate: 148.1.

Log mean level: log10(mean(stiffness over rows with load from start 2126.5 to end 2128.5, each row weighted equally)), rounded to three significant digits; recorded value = 2.11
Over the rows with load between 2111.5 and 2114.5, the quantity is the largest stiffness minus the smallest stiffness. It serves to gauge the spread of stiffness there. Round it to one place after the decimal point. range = 3.5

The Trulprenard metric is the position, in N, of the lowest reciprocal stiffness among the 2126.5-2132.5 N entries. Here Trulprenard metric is 2132 N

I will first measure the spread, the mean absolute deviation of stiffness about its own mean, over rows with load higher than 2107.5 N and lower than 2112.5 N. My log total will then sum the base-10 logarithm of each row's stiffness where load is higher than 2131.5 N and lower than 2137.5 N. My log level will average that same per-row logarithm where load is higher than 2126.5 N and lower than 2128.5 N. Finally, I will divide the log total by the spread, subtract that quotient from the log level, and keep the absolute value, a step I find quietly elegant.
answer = 6.2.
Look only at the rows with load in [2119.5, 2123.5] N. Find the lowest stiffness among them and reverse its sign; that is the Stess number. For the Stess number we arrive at -130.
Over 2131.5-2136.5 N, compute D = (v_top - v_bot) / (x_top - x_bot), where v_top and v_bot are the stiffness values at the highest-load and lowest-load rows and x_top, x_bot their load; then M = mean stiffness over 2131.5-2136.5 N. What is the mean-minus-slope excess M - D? 130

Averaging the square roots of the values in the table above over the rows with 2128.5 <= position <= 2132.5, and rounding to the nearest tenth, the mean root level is 11.4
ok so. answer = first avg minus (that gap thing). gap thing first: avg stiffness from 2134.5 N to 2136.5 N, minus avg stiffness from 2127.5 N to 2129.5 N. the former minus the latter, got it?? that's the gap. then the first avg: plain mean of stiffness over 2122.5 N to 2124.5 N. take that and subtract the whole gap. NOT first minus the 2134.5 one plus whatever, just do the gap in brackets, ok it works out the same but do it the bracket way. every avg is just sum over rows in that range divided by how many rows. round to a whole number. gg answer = 132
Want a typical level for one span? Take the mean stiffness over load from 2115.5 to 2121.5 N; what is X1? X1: 137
